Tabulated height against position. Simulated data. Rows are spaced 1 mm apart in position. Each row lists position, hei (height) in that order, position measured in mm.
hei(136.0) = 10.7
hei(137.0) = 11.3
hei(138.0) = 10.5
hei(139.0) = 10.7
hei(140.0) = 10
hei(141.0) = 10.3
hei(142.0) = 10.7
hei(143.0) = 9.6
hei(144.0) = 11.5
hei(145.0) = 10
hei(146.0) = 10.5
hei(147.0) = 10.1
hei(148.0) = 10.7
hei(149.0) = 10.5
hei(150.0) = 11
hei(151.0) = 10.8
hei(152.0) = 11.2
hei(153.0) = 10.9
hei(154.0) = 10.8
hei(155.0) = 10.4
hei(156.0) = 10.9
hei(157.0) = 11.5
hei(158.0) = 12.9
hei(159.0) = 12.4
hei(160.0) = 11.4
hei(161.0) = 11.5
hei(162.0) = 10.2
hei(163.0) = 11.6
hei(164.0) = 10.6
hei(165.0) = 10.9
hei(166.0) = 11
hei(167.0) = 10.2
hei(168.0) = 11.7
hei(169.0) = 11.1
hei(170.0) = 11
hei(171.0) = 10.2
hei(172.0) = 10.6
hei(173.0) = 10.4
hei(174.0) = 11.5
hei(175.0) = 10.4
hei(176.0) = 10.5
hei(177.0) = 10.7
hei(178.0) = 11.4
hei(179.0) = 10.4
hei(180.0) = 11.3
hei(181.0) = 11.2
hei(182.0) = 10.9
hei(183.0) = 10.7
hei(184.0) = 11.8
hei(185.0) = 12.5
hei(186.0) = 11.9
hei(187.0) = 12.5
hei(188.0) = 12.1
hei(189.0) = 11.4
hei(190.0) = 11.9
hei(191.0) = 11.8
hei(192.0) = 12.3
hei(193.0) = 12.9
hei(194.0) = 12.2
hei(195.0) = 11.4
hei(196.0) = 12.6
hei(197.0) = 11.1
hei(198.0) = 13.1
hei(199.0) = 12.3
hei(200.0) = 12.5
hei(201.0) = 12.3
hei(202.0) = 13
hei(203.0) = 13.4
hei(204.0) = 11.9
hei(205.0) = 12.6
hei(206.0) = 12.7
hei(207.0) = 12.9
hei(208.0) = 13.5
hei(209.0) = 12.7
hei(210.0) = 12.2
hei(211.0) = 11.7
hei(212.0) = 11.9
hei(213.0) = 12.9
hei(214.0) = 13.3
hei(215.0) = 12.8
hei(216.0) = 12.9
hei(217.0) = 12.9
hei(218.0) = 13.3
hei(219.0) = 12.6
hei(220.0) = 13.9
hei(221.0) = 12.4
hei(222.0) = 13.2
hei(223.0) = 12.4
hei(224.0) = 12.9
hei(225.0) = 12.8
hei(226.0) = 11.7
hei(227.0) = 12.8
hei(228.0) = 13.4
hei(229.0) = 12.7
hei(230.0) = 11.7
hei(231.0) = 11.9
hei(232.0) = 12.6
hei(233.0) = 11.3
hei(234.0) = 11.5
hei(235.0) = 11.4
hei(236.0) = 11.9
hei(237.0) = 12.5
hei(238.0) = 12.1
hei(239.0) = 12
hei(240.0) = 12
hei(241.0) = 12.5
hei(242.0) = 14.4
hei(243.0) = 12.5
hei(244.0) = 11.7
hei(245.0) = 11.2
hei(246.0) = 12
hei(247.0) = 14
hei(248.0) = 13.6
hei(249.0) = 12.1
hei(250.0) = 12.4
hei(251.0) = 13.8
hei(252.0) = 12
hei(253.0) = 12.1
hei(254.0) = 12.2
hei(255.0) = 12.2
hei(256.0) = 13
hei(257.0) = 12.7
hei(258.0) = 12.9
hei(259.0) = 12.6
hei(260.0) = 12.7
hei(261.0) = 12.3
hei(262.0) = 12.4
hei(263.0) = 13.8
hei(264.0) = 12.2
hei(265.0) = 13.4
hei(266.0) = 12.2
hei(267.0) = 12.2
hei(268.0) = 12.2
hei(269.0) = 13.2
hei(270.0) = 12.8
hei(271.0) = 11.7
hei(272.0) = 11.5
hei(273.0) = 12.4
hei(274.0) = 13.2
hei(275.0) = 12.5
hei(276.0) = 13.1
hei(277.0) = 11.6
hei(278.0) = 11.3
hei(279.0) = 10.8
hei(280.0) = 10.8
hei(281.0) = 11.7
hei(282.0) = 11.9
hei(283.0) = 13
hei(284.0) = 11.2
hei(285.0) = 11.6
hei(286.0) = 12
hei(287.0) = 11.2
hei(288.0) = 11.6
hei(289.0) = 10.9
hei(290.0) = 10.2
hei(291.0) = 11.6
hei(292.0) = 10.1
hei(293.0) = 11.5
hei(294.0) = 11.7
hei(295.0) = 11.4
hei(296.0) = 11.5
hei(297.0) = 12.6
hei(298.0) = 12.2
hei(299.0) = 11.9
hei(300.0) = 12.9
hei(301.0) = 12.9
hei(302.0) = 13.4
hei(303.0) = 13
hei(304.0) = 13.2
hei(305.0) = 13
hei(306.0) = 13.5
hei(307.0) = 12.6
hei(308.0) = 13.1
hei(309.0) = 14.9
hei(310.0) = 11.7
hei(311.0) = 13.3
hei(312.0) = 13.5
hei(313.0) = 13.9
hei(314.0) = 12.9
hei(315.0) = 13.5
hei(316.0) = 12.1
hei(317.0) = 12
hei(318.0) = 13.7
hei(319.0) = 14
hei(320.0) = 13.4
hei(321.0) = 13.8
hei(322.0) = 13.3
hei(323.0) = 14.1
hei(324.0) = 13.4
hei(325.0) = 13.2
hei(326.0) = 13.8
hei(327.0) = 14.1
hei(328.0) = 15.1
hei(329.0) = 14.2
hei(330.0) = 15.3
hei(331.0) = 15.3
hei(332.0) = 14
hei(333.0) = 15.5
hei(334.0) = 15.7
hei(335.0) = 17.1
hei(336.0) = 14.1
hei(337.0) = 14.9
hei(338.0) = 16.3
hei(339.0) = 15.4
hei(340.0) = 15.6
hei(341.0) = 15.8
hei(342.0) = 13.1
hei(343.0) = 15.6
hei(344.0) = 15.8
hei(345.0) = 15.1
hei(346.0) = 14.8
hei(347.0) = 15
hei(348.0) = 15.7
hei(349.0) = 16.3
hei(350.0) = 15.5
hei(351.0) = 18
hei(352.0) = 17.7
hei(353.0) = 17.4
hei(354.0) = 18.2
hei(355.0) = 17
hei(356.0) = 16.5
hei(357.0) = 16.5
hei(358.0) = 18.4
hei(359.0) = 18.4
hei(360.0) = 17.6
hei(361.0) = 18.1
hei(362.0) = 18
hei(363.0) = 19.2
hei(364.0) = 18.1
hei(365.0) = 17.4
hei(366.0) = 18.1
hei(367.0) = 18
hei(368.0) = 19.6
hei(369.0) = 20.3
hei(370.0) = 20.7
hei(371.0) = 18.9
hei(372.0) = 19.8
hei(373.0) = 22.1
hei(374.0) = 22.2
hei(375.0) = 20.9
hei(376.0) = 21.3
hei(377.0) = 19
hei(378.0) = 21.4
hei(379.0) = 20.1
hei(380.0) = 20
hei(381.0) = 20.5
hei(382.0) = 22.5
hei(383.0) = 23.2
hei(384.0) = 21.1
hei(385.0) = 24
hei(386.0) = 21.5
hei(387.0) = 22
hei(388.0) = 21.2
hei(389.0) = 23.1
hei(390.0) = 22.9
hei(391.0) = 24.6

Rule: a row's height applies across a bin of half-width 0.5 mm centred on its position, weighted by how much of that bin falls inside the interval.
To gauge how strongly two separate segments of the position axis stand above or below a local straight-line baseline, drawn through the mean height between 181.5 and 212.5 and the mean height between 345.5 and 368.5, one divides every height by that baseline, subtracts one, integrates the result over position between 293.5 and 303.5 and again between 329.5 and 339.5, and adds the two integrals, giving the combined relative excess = -2.8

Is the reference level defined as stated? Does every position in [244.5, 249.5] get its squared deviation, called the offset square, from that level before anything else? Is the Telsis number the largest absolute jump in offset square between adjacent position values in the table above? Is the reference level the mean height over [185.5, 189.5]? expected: 4.1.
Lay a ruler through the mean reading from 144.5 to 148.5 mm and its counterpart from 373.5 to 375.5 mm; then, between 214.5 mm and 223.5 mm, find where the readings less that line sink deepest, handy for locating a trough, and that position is 223.0 mm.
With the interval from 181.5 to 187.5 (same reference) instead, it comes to 183.0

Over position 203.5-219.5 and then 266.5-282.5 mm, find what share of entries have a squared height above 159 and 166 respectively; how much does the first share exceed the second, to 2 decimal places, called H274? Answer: 0.44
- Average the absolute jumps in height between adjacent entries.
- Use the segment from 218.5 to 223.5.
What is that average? 1.1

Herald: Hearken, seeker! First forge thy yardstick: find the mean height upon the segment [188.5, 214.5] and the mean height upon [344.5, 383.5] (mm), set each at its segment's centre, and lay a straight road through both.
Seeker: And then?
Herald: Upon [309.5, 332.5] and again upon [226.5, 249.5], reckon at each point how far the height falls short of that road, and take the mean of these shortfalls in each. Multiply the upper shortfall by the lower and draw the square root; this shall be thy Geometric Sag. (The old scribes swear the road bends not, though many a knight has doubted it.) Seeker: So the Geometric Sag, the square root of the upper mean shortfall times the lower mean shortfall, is 2.2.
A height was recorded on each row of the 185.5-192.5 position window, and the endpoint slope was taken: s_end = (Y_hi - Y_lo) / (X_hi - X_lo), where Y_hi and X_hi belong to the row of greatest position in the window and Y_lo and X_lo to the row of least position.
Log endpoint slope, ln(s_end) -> -2.7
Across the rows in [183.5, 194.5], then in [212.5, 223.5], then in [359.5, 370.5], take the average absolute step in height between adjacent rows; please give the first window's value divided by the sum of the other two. 0.397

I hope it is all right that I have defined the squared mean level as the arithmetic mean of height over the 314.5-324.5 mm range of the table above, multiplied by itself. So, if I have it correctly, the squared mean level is 178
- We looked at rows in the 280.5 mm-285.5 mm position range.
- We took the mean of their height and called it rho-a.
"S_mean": 11.9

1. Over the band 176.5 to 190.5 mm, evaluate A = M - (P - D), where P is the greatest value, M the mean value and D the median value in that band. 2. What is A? 10.4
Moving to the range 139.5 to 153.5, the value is 9.7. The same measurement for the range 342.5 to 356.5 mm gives 14.2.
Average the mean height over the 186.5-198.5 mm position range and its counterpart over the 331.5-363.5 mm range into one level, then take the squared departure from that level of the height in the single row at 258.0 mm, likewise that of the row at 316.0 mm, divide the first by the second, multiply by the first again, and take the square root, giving 0.8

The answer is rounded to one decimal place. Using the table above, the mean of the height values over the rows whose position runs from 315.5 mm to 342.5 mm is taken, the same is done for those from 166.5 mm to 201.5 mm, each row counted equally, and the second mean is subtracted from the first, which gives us 2.9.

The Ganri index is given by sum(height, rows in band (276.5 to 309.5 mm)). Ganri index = 397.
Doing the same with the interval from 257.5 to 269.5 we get 152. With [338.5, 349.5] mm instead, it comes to 168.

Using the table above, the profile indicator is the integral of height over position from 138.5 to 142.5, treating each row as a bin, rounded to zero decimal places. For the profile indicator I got 42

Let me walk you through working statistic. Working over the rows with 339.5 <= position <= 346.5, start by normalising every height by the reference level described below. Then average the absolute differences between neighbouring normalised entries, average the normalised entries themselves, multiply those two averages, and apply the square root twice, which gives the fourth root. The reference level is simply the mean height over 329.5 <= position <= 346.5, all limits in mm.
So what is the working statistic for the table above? 0.52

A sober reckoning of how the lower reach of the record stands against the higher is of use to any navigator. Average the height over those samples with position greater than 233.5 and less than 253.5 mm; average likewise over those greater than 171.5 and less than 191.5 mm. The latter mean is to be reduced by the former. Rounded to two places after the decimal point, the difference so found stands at -1.09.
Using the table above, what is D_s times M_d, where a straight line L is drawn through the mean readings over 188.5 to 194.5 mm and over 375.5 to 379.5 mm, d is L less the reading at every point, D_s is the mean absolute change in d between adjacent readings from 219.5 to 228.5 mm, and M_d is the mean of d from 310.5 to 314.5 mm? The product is 3.4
